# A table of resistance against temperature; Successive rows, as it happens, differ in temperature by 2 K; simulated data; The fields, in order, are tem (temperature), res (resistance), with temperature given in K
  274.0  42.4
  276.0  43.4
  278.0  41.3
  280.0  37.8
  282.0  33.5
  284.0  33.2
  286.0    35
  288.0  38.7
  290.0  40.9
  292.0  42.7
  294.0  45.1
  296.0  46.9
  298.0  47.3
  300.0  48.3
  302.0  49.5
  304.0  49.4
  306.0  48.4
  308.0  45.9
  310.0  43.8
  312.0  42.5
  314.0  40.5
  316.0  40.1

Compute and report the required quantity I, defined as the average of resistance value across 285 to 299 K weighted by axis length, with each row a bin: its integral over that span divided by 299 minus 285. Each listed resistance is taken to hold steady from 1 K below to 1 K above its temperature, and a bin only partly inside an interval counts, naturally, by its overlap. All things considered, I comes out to 42.4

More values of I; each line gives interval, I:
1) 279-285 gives 34.8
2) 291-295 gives 43.9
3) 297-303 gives 48.4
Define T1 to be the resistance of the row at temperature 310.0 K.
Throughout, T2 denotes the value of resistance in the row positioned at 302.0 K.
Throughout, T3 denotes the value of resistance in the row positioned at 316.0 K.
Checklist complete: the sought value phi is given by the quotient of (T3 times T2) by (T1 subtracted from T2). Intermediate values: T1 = 43.8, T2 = 49.5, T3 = 40.1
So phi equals 348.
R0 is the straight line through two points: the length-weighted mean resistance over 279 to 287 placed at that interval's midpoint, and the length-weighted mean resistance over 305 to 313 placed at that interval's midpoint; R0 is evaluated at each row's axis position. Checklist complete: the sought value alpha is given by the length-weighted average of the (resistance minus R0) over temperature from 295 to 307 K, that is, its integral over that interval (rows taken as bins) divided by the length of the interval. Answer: 6.3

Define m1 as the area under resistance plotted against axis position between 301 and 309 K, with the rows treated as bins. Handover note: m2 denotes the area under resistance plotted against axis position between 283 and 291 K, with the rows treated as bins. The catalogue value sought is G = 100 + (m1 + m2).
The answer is 782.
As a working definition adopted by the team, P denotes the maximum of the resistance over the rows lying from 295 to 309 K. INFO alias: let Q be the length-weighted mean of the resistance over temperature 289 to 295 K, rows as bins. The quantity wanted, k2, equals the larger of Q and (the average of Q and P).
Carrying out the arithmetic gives 46.2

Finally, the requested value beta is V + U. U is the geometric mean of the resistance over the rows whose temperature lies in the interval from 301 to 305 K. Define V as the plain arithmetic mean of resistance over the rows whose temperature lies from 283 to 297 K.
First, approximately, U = 49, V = 40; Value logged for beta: 90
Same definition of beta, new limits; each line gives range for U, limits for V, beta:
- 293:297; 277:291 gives 83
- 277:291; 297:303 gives 85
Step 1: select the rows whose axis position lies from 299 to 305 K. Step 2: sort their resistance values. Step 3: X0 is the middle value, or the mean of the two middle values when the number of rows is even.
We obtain 49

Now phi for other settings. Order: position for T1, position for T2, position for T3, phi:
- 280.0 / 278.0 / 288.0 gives 457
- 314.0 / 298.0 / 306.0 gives 337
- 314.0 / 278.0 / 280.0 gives 1951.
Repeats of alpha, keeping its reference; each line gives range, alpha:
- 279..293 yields 1.3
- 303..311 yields 2.5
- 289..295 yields 4.5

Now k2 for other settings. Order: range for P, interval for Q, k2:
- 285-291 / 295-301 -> 47.5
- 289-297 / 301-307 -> 49.1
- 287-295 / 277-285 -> 40.8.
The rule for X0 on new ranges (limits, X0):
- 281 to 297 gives 40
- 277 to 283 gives 38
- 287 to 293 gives 41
